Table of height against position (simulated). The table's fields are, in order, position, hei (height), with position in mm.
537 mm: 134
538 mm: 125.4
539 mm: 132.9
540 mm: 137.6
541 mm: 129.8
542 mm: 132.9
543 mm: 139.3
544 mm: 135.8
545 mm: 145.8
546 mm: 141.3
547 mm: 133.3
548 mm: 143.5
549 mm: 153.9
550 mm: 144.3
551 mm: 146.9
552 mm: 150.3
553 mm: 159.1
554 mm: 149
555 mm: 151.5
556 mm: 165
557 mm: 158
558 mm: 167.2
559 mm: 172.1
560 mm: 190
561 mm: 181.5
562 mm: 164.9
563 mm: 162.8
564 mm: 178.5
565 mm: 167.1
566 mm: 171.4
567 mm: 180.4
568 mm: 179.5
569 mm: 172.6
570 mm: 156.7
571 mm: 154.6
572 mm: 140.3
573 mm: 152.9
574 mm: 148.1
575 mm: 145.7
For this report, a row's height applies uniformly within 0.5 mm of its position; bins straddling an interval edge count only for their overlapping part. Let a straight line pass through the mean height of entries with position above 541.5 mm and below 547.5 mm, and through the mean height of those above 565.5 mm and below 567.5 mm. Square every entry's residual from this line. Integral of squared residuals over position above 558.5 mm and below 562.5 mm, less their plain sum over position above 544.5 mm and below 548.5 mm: 829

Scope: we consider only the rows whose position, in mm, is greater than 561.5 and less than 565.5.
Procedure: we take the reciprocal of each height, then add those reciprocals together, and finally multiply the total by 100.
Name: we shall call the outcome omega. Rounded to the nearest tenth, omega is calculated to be 2.4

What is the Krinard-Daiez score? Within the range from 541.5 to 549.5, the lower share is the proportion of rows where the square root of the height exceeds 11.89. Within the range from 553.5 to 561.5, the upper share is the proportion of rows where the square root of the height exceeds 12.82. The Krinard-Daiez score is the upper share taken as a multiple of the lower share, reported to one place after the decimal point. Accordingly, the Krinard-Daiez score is 1.7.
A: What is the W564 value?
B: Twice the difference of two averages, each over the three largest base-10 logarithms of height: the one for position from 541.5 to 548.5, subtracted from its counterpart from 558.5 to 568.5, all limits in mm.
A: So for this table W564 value 0.22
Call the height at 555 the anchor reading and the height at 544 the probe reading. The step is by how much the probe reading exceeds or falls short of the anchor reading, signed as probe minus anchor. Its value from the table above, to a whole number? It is -16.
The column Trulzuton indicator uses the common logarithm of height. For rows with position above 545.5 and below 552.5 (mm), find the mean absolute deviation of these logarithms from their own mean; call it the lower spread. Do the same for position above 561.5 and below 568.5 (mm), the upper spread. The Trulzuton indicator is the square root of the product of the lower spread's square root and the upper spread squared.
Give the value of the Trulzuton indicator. 0.0055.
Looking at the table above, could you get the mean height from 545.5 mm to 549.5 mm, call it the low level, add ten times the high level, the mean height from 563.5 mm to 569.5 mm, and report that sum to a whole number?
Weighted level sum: 1892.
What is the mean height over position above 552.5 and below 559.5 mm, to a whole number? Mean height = 160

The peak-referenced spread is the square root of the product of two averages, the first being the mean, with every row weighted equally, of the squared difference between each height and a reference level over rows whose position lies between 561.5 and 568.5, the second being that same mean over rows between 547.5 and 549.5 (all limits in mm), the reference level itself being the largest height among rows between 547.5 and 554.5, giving 171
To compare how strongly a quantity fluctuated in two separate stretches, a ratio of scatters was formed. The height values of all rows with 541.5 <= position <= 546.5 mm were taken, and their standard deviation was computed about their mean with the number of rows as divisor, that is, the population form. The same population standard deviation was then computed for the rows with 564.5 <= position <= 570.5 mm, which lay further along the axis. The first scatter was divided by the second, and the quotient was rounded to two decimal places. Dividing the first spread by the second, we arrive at 0.56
